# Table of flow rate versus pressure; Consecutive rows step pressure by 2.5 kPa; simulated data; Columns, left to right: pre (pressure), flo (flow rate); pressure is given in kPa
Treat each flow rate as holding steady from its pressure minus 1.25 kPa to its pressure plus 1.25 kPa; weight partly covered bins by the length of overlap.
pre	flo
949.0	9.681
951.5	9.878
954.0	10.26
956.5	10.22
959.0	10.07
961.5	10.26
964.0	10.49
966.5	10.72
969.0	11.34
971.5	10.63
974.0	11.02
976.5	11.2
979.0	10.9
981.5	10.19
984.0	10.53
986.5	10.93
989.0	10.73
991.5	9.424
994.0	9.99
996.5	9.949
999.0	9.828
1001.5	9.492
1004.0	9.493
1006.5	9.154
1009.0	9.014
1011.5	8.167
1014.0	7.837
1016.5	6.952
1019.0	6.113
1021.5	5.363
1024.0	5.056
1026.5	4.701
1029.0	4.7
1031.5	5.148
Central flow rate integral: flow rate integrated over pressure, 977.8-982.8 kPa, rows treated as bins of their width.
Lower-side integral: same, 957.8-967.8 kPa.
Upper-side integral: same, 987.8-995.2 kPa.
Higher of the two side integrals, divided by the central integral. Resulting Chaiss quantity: 2.0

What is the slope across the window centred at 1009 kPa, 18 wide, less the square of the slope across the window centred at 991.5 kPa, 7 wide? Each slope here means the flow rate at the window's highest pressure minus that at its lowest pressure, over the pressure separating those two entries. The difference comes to -0.19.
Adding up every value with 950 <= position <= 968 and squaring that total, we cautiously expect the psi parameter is 5169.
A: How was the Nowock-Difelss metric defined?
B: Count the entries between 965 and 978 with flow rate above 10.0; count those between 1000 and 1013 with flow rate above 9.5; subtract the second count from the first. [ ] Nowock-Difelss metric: 5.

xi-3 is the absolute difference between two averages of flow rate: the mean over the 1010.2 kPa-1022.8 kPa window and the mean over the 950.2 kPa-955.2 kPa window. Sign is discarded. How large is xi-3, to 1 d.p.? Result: 3.2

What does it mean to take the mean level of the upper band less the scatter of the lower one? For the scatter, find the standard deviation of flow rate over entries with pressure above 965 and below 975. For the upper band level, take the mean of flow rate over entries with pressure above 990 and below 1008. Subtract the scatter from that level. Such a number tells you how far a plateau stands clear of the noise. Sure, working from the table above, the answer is 9.3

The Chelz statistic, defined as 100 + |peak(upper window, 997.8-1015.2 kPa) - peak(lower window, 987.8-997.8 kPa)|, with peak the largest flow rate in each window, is 100.9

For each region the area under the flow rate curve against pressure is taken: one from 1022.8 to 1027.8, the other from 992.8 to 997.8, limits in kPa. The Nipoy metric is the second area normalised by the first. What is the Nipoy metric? 2.0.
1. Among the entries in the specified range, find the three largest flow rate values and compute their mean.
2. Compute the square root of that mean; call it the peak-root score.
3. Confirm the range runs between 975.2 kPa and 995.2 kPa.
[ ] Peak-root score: 3.32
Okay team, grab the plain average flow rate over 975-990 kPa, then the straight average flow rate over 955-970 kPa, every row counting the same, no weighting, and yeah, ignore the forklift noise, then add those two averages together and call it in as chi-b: 21.3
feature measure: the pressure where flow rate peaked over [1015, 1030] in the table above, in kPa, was 1016.5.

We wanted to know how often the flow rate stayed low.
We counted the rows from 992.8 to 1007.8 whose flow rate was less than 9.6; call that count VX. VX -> 3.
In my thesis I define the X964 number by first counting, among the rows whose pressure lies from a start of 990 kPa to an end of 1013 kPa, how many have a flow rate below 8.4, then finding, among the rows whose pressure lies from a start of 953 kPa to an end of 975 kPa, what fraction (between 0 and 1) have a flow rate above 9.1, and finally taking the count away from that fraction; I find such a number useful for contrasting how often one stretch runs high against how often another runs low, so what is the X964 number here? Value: 0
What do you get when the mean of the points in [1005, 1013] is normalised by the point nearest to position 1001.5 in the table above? 0.92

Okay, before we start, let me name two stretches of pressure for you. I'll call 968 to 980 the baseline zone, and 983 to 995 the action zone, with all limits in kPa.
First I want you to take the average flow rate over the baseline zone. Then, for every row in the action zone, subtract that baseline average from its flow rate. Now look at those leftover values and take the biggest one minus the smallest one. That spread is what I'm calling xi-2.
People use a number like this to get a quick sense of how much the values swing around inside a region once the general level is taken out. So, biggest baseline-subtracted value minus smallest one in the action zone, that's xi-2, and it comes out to 1.5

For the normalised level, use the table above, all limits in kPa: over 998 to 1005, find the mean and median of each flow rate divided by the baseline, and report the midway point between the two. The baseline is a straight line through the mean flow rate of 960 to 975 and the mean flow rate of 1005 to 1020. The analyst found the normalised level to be 1.12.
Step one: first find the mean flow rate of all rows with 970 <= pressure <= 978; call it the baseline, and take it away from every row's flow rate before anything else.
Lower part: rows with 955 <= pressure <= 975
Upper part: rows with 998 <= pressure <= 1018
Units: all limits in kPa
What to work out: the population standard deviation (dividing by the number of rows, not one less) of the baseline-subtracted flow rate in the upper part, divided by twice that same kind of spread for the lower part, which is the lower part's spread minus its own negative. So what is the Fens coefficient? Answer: 1.2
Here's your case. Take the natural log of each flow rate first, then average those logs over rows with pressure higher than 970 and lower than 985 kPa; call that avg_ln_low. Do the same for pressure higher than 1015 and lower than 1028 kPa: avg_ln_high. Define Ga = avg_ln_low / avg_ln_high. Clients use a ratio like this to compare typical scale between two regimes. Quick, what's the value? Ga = 1.38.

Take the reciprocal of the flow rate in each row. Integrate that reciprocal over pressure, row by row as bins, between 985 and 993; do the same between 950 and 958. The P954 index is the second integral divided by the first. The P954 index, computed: 1.02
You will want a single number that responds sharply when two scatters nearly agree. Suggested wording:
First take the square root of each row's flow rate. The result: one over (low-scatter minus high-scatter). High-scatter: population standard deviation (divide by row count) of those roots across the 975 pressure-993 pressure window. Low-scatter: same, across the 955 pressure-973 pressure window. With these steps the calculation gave -39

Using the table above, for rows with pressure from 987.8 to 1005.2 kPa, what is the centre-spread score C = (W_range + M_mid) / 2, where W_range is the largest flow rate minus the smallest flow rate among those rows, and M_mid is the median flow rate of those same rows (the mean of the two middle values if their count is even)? 5.57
